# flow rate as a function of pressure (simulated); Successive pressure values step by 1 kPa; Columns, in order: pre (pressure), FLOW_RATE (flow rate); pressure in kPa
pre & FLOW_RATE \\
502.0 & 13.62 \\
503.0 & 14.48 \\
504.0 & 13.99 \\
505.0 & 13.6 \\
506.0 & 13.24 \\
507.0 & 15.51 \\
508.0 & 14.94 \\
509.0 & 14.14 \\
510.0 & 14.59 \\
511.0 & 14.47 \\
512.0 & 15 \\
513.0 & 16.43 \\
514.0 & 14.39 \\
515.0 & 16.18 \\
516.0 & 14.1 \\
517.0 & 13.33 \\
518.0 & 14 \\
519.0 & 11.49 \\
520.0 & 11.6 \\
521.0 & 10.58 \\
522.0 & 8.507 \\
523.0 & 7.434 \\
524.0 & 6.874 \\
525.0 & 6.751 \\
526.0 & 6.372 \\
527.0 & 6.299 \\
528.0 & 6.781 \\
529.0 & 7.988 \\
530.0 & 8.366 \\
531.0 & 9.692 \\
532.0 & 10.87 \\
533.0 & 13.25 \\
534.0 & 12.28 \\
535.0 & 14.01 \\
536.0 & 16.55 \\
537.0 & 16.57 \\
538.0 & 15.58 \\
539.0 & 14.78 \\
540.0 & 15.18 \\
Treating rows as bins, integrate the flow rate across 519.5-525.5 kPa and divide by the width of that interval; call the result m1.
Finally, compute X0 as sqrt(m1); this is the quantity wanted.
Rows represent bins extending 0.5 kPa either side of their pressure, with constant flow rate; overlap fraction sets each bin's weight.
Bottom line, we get 2.94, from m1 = 9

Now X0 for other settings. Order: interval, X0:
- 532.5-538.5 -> 3.83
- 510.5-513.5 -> 3.91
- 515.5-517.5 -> 3.70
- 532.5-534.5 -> 3.57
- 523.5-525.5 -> 2.61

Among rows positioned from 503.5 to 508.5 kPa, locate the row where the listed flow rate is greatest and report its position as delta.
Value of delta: 507.0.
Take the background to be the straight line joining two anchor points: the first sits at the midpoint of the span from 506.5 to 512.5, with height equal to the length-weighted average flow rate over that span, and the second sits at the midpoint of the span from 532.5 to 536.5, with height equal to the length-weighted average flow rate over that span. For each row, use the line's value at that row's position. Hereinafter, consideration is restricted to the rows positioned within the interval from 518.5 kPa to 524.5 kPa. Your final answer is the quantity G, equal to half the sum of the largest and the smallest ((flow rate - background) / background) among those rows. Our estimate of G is -0.36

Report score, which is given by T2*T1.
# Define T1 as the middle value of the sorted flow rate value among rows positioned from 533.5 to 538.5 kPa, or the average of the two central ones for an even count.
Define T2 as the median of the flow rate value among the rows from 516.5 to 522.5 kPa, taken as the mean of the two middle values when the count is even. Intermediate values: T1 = 16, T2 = 11.5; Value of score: 180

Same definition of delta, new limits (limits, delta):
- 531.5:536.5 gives 536.0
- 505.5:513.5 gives 513.0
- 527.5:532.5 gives 532.0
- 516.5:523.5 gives 518.0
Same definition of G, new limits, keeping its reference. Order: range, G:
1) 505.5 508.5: -0.03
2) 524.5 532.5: -0.39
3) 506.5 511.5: 0.00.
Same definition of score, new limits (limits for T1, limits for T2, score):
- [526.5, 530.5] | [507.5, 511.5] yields 107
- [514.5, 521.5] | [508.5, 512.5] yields 194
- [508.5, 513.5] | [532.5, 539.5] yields 216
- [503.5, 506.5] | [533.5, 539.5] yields 206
